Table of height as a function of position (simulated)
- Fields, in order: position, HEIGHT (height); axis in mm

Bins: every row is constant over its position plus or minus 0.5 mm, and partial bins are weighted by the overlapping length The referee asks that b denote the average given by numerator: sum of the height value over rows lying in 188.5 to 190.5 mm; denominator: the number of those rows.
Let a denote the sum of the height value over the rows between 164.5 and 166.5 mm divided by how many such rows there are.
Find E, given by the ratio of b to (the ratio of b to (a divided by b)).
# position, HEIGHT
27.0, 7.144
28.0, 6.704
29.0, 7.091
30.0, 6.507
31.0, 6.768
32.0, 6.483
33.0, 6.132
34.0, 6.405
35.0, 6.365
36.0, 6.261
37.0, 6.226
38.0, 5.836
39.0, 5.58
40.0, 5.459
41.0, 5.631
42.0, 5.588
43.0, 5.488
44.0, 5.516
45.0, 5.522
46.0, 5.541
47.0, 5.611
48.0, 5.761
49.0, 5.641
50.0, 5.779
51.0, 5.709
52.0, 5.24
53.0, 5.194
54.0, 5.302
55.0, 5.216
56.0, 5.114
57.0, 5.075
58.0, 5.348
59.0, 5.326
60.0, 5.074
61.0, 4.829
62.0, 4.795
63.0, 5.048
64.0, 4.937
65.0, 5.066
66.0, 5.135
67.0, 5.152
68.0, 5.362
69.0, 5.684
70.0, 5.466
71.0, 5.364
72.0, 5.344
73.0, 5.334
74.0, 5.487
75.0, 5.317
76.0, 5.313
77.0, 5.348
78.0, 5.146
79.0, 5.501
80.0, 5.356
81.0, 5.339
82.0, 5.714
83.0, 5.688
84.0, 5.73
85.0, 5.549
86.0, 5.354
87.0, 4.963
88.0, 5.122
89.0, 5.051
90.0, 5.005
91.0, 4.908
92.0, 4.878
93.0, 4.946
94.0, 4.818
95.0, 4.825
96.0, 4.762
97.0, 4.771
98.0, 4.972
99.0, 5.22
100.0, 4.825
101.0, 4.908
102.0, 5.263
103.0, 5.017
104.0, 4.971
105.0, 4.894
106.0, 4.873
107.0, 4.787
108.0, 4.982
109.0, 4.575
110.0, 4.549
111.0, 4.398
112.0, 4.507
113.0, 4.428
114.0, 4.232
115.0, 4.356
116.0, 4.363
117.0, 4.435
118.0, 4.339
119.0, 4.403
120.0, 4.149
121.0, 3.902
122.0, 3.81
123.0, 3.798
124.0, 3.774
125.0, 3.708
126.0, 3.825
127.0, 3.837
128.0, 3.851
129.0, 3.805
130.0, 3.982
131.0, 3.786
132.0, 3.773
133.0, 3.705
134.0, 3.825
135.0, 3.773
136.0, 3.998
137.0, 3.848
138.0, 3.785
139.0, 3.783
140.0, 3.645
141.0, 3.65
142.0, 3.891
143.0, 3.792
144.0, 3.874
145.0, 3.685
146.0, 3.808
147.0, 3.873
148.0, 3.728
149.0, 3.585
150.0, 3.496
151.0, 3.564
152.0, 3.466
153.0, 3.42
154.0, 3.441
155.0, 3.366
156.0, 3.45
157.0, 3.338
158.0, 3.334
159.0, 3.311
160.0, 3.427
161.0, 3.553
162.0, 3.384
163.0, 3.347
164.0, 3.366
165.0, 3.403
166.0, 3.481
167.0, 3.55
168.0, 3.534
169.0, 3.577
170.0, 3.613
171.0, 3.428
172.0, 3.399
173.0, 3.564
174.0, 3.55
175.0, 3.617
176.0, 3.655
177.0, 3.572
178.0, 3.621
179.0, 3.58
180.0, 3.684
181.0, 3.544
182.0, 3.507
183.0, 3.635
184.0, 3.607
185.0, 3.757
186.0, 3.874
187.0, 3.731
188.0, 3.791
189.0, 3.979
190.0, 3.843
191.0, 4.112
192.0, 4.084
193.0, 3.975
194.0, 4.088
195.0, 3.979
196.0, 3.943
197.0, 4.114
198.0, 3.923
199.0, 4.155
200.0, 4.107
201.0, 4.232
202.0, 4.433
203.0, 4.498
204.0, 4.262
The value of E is 0.9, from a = 3.44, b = 3.9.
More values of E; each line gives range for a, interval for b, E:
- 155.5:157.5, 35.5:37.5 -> 0.5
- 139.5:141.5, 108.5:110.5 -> 0.8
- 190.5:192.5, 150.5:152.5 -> 1.2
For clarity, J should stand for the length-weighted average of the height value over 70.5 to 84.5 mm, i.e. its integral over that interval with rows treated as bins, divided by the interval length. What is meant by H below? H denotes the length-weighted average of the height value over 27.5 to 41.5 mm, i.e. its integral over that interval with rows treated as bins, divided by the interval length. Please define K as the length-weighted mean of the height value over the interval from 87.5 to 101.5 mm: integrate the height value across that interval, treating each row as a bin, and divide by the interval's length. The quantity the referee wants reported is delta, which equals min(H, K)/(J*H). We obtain 0.15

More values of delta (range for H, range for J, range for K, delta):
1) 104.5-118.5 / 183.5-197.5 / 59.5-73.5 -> 0.26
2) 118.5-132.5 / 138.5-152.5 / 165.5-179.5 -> 0.25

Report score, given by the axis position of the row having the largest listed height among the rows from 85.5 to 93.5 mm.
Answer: 86.0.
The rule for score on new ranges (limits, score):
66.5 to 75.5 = 69.0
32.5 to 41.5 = 34.0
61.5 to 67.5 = 67.0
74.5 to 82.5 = 82.0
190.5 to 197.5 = 197.0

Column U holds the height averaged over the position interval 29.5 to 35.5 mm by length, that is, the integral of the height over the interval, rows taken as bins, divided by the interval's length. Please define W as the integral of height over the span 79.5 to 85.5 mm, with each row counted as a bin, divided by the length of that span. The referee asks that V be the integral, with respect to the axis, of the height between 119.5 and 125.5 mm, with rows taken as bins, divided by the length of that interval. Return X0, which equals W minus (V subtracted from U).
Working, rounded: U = 6.4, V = 3.9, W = 5.56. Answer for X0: 3.0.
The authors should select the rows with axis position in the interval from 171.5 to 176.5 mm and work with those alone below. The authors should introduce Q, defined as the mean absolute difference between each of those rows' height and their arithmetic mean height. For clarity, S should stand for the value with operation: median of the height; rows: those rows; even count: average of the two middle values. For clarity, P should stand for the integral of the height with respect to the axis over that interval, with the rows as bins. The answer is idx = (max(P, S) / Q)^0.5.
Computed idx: 16.4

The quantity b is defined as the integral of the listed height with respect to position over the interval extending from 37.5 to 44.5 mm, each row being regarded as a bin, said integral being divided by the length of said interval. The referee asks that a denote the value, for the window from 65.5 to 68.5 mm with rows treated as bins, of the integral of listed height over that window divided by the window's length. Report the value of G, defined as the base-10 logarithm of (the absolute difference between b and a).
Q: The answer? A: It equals -0.43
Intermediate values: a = 5.22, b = 5.6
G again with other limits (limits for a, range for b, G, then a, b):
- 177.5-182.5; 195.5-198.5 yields -0.39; 3.59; 4.0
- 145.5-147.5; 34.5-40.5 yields 0.33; 3.84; 6.0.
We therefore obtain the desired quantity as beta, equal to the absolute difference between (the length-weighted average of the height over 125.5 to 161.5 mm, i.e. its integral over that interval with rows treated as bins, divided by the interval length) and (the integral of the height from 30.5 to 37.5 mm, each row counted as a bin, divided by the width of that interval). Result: 2.7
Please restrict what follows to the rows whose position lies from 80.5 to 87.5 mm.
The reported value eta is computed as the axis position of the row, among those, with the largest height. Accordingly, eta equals 84.0 mm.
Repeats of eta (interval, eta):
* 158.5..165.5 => 161.0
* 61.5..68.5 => 68.0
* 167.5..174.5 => 170.0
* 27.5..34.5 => 29.0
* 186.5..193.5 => 191.0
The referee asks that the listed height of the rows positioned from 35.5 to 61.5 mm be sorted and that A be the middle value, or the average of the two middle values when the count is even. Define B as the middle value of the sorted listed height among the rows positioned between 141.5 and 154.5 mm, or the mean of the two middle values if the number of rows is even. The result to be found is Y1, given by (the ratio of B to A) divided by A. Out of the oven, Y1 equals 0.12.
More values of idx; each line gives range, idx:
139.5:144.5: 13.8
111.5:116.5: 17.4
